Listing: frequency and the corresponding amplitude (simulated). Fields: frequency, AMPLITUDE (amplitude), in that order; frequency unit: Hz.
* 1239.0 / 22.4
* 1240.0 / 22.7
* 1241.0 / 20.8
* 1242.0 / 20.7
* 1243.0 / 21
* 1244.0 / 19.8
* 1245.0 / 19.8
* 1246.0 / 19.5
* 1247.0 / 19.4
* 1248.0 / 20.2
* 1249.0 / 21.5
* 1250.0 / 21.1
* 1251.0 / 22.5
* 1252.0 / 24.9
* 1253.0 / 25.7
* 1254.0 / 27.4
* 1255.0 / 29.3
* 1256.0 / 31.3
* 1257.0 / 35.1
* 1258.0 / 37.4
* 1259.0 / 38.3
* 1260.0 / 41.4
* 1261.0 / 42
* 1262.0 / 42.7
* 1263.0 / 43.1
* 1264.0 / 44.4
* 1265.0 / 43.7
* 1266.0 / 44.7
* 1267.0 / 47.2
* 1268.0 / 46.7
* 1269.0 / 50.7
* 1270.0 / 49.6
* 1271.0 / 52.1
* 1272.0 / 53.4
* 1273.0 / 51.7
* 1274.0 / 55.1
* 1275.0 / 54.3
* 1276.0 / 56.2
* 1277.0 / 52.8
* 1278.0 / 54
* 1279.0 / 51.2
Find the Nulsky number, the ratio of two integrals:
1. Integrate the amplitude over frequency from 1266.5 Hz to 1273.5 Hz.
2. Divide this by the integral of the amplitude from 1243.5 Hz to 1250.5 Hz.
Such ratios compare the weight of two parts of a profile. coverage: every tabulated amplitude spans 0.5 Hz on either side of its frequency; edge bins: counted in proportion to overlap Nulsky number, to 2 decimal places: 2.49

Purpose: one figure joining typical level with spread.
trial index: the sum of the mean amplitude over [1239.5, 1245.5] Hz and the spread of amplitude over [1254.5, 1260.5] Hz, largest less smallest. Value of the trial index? 33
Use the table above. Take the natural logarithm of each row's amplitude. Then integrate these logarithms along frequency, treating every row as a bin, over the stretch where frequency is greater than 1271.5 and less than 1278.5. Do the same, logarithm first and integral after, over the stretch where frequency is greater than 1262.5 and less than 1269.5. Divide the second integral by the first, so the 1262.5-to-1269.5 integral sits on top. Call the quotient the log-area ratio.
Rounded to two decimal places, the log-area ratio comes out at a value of 0.96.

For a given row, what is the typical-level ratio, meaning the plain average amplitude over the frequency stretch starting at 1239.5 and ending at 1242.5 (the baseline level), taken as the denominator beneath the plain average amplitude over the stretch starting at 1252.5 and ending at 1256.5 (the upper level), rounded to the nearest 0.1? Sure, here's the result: 1.3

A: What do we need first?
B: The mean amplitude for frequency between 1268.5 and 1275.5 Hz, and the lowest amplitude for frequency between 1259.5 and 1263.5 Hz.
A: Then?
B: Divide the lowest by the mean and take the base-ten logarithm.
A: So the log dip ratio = -0.10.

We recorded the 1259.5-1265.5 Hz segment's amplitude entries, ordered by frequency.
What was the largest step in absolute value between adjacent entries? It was 1.3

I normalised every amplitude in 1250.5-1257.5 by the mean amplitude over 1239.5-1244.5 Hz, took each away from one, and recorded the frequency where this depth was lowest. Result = 1257.0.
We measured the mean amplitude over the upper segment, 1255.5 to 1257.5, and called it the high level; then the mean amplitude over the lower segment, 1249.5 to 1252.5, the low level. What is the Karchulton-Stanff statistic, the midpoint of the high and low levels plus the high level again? 61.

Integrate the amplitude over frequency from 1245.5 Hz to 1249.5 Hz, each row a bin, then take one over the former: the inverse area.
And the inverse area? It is 0.0124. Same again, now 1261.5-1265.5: 0.0058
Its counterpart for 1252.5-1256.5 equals 0.0088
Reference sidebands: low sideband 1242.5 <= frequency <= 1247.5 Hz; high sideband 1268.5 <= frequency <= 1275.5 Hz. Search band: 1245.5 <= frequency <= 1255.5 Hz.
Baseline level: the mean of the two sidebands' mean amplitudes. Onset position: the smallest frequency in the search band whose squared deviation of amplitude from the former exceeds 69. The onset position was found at 1246.0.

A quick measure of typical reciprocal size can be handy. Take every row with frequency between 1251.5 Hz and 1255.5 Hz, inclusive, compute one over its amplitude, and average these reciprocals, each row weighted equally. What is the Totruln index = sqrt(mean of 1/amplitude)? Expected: 0.19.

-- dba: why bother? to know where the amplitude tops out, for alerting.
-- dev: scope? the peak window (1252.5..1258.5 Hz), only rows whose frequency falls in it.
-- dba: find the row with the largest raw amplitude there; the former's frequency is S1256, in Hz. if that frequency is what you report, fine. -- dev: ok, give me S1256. 1258.0 Hz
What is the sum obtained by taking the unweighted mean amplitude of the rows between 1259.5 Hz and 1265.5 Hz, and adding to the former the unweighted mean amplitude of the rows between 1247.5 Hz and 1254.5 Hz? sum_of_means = 66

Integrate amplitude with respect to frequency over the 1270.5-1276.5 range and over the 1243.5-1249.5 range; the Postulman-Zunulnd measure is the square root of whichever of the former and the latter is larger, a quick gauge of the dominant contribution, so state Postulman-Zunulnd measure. 18.0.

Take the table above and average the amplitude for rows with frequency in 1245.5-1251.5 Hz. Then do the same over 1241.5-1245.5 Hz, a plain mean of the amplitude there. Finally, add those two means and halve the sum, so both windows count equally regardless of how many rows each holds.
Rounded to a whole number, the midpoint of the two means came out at 21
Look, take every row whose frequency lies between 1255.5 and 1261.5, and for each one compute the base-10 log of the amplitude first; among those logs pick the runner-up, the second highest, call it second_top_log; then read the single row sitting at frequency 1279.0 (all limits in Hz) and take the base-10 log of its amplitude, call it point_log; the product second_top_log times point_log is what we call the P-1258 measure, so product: 2.76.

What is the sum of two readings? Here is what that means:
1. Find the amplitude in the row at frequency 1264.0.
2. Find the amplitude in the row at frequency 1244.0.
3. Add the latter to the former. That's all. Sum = 64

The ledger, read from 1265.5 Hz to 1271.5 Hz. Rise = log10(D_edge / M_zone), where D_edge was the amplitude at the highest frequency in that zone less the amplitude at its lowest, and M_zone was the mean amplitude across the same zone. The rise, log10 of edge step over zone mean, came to -0.82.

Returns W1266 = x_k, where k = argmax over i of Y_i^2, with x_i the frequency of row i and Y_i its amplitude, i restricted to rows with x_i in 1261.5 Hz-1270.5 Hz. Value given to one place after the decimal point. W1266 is 1269.0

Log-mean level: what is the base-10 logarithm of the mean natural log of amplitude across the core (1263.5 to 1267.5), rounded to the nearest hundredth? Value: 0.58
